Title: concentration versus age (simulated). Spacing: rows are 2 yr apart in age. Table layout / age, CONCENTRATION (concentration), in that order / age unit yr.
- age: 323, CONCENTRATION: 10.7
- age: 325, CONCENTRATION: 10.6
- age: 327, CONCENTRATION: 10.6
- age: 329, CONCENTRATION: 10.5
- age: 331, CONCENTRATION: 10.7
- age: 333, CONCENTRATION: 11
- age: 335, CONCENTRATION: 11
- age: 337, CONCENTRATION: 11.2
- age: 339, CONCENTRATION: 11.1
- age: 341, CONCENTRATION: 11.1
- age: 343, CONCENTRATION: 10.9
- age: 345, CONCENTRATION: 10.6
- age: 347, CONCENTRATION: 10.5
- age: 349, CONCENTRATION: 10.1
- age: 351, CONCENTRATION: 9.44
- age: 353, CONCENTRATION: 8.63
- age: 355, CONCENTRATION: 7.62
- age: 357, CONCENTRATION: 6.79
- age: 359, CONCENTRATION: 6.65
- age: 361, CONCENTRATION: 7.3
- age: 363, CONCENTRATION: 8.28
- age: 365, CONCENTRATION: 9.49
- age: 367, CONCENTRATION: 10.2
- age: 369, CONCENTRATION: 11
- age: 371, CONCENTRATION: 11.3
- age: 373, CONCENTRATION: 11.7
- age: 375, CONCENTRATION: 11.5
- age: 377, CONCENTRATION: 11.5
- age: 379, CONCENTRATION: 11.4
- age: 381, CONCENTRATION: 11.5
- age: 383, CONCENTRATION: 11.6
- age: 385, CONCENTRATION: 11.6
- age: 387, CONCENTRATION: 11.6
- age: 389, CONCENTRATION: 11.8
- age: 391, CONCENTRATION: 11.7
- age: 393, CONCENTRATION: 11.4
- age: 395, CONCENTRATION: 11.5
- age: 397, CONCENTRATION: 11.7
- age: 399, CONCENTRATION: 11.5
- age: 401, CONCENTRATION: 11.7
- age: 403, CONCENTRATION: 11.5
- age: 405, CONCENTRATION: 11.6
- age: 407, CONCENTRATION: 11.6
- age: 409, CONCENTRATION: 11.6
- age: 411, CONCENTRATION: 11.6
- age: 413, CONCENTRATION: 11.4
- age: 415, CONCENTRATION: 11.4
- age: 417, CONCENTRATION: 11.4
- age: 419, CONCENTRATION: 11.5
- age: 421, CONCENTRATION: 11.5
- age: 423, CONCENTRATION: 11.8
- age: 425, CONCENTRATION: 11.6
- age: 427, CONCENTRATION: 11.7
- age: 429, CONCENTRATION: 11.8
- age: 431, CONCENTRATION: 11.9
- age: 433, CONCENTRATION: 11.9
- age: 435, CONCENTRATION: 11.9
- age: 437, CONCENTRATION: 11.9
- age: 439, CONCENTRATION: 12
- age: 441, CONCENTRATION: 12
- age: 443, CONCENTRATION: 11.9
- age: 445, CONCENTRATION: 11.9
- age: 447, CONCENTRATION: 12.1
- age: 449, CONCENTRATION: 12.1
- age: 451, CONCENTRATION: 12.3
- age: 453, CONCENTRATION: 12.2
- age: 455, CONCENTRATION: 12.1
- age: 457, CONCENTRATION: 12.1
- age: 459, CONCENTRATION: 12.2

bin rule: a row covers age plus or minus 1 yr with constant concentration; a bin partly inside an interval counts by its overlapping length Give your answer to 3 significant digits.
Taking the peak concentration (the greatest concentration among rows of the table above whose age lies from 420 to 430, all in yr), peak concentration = 11.8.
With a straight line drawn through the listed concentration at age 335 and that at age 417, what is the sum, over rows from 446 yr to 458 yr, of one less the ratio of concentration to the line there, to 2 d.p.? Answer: -0.30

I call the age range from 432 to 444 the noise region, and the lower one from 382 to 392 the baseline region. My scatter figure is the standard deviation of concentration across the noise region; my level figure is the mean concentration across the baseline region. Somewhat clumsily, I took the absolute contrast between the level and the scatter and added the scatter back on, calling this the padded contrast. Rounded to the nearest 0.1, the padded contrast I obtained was 11.7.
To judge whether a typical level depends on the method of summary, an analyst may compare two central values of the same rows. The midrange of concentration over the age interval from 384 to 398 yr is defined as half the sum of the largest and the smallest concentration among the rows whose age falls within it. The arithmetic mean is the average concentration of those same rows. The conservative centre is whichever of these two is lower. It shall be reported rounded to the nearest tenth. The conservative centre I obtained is 11.6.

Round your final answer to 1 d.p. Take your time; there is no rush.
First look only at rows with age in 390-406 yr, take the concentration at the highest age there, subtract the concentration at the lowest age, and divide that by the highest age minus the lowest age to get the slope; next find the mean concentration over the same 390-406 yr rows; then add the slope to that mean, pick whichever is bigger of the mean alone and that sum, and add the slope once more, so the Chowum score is 11.6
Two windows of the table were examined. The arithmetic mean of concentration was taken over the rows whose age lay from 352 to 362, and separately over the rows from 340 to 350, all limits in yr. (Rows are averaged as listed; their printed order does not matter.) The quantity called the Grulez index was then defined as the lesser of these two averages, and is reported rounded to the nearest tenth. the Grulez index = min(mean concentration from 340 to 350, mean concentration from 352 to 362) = 7.4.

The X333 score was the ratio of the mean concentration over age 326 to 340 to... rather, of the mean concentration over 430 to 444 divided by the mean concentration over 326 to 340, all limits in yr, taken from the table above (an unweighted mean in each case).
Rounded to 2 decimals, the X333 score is 1.10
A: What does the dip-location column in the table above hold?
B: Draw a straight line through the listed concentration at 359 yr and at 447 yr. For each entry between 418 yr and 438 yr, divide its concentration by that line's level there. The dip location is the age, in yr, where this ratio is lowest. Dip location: 437 yr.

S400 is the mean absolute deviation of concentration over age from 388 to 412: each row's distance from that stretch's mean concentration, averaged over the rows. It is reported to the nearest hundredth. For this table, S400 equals 0.08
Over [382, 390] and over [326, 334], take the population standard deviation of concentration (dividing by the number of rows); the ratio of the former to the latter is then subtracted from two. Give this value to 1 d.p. 1.5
